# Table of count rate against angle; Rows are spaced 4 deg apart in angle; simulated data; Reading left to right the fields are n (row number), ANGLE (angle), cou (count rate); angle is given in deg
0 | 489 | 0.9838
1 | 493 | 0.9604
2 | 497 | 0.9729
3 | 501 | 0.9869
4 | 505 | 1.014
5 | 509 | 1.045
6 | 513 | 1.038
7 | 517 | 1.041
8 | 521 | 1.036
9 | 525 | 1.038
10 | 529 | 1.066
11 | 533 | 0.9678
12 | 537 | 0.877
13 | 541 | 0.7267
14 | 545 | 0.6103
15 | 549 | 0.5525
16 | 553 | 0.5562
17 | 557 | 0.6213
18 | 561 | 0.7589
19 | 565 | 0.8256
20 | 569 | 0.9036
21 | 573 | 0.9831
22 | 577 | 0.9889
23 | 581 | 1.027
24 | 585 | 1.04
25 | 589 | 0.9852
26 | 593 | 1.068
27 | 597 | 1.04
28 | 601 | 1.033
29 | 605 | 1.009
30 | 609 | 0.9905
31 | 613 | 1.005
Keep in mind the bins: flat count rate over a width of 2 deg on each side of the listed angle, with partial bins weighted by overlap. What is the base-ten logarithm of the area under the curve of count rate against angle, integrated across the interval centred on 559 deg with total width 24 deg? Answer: 1.23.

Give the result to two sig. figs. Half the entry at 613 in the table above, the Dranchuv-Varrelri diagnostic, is 0.50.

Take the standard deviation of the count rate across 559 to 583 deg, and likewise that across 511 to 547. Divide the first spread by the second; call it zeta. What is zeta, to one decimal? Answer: 0.6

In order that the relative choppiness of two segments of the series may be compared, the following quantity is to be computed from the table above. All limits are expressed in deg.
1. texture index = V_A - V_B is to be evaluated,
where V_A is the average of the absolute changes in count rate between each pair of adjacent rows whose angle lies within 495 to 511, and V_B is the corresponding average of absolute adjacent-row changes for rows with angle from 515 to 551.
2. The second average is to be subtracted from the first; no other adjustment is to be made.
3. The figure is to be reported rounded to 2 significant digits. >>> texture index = -0.045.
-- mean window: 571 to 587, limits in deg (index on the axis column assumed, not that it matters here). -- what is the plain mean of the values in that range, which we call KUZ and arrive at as 1.01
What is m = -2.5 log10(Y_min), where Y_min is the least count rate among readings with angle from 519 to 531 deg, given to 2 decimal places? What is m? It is -0.04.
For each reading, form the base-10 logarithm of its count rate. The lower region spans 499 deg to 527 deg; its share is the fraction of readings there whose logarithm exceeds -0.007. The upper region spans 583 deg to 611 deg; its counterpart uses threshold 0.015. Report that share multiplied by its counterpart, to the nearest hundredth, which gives 0.43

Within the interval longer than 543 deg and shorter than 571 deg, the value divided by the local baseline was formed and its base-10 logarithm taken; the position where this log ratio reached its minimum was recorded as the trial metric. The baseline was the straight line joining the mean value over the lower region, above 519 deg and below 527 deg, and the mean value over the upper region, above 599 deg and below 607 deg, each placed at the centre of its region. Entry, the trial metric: 549 deg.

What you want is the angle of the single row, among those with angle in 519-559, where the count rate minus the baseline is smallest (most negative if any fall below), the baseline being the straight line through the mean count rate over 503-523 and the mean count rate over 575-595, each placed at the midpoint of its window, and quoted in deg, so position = 549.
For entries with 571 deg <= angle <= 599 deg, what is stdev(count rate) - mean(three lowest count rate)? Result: -1.0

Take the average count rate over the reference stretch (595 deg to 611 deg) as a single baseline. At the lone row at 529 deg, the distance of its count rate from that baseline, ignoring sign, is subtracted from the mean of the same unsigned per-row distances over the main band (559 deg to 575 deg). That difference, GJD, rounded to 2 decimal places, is 0.10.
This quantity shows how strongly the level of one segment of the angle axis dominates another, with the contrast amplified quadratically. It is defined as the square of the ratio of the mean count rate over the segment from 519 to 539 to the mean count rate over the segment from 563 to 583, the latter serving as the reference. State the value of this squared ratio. 1.1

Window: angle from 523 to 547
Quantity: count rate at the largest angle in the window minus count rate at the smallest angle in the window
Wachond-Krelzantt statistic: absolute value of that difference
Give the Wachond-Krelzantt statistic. 0.43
